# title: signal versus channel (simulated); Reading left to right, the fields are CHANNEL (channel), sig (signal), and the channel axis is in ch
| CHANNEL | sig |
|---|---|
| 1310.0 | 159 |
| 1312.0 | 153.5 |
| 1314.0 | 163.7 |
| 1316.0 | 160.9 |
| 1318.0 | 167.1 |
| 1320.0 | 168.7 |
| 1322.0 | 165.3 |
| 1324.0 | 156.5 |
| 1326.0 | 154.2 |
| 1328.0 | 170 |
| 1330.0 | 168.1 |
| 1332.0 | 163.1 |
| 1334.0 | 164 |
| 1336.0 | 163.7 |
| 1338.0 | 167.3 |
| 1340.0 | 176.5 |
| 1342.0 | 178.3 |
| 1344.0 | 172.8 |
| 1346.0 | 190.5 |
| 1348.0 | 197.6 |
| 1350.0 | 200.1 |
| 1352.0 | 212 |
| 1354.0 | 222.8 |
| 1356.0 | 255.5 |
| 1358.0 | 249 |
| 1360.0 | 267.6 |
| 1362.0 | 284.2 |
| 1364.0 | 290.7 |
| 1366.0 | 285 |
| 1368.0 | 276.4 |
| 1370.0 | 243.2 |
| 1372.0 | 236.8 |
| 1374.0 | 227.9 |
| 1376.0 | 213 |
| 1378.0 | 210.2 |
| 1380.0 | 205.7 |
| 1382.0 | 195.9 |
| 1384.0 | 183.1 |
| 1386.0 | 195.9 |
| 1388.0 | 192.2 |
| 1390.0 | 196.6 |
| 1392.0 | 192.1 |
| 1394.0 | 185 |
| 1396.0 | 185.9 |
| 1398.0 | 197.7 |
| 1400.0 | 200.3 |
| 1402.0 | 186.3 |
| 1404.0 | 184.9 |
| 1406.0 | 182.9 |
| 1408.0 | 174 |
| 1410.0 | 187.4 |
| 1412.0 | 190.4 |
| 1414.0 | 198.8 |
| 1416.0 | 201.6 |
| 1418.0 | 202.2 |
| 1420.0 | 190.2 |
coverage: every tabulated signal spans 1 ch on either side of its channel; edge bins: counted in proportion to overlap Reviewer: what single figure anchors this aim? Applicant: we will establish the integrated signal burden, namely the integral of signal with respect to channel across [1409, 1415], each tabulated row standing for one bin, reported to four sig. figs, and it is 1153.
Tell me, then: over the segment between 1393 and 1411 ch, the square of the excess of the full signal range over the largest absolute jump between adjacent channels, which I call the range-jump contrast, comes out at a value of 151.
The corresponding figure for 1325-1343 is 69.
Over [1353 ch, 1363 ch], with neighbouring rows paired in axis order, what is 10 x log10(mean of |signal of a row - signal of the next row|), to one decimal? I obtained 12.7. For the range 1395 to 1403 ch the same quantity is 9.8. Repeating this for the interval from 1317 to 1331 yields 7.5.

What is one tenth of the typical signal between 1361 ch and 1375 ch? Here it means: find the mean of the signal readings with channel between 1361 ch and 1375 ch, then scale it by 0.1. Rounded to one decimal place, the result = 26.3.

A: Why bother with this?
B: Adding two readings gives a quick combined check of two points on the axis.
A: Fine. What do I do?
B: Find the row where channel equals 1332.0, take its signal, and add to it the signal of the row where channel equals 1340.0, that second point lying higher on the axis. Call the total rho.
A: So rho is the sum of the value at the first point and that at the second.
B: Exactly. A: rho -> 340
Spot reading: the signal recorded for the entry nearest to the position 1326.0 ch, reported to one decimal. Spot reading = 154.2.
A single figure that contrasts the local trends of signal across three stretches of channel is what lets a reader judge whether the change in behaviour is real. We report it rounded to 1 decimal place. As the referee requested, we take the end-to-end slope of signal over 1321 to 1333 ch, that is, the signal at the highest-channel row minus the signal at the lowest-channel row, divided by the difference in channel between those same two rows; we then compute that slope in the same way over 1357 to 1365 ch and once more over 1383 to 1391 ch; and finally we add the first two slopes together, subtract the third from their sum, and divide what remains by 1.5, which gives 3.0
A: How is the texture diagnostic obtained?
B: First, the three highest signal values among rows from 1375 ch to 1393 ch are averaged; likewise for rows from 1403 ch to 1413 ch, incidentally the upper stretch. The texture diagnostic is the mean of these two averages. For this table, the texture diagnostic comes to 199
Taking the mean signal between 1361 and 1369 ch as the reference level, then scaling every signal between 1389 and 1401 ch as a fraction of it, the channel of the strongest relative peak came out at 1400.0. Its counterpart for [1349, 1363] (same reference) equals 1362.0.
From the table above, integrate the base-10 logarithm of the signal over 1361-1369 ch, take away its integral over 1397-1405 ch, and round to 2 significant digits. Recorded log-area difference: 1.4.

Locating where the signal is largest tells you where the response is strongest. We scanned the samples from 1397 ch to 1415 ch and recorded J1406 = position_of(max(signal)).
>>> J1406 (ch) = 1400.0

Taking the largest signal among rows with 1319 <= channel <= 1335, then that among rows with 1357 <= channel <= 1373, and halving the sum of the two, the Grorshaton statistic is 230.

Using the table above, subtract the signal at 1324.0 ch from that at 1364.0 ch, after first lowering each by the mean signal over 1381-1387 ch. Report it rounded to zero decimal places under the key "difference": 134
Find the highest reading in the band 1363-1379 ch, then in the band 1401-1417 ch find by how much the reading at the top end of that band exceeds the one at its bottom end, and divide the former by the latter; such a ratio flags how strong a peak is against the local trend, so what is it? 19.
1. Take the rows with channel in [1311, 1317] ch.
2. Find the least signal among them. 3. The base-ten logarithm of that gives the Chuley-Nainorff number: 2.19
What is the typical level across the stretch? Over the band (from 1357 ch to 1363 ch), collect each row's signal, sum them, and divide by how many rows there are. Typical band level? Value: 267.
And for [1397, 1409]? 188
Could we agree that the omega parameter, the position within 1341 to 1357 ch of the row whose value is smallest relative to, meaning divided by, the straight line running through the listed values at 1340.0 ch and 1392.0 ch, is 1344.0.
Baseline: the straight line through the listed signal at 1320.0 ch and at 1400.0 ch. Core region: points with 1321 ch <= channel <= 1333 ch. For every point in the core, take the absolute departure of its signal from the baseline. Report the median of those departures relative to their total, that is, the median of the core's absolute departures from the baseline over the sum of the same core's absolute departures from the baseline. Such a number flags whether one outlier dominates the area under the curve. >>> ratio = 0.144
